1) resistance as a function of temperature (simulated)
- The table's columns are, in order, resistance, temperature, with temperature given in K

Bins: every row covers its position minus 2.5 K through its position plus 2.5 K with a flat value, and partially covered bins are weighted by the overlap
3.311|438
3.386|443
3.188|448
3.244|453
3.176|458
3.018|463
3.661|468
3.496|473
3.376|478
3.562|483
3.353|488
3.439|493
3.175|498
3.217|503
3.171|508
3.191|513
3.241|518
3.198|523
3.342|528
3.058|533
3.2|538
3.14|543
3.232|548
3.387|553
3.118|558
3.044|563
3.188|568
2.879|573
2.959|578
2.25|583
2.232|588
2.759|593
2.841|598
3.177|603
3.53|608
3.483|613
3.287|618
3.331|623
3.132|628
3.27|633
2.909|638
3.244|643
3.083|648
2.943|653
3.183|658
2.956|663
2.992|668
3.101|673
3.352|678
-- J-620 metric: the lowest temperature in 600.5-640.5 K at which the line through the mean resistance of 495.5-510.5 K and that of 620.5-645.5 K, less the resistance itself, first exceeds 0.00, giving 603 K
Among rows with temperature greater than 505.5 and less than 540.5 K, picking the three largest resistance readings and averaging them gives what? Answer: 3.26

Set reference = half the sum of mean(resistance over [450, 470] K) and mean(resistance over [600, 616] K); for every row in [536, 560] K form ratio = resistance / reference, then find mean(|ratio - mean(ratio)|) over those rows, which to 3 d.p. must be 0.023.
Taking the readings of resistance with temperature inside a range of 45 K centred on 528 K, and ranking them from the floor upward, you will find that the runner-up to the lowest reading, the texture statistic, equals 3.14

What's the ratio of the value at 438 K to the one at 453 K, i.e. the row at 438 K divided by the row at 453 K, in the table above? 1.02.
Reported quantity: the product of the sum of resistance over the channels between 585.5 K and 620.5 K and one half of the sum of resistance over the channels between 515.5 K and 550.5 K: 239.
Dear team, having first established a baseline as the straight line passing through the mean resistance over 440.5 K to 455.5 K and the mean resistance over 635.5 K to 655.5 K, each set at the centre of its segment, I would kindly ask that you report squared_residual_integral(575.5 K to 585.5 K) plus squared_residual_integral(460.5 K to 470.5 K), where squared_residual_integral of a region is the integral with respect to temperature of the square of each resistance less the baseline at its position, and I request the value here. 5.0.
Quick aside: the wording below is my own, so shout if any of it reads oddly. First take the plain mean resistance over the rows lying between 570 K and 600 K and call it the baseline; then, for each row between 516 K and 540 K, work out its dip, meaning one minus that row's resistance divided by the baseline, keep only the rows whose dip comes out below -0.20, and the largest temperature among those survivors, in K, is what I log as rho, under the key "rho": 538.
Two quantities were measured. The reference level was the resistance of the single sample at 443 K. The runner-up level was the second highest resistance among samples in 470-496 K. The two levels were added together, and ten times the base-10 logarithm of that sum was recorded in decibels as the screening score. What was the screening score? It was 8.38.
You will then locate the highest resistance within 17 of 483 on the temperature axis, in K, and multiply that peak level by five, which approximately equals 18.3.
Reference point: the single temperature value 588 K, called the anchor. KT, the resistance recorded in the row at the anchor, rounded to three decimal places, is 2.232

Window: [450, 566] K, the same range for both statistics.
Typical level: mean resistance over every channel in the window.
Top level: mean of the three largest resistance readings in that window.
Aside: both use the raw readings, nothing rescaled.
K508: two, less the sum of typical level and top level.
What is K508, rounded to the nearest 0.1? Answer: -4.8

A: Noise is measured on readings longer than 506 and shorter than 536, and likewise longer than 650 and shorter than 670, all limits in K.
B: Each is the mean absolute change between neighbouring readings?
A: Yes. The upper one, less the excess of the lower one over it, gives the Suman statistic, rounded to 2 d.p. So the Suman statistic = 0.23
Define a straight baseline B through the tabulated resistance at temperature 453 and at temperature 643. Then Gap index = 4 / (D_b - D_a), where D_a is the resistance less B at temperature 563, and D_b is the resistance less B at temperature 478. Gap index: 12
